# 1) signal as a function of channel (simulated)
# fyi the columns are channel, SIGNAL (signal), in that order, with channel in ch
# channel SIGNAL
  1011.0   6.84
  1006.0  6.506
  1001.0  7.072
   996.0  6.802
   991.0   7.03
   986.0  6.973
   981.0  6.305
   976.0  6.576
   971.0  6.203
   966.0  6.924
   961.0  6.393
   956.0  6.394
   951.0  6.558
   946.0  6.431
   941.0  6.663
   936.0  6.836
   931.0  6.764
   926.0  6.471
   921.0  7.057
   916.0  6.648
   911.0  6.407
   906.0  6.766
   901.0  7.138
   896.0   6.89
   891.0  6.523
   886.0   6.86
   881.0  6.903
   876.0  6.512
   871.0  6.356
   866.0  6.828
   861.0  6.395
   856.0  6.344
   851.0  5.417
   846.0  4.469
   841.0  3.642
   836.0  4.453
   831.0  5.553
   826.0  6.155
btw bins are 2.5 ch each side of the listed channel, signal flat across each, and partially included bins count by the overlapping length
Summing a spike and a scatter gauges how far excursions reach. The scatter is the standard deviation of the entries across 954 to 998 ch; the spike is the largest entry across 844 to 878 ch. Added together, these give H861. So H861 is 7.1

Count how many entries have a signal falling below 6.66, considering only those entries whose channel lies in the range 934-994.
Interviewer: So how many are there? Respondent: 7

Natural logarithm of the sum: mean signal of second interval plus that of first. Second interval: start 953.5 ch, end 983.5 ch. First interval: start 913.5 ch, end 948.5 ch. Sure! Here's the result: 2.58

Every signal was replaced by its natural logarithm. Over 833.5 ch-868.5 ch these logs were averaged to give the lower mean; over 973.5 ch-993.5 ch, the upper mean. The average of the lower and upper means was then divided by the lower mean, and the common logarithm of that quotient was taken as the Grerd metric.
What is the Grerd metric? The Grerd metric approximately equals 0.031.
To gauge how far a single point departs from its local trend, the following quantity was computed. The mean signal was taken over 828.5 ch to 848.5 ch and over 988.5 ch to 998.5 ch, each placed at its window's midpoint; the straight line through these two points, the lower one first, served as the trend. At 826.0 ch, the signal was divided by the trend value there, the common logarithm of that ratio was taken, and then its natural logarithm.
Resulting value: -1.9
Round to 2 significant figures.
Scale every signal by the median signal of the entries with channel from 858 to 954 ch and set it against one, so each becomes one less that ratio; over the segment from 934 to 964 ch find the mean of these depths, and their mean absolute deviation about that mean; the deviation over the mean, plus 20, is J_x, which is 21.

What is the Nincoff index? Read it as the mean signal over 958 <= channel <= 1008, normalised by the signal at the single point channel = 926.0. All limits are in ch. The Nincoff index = 1.03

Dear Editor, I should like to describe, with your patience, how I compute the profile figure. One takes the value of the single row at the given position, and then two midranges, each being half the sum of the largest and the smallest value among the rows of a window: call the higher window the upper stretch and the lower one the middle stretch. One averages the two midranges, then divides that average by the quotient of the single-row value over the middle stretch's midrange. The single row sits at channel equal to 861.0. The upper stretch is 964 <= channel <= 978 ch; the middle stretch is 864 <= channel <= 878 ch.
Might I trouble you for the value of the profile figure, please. 6.8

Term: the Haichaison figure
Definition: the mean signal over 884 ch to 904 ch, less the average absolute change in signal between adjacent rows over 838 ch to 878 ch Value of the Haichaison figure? 6.31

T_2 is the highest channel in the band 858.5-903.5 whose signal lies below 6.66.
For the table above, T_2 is 891.0 ch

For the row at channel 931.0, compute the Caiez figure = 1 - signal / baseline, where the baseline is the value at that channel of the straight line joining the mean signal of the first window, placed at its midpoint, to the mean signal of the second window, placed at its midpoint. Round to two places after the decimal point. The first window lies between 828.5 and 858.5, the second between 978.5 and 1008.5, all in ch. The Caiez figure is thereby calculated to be -0.12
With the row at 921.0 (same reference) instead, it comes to -0.19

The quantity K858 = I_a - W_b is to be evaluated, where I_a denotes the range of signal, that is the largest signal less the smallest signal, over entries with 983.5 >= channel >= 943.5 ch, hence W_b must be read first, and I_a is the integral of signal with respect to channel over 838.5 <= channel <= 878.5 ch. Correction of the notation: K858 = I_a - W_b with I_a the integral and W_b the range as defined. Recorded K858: 229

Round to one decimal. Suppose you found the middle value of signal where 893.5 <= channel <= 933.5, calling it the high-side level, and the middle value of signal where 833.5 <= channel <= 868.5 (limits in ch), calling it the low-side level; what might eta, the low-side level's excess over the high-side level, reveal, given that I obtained -1.3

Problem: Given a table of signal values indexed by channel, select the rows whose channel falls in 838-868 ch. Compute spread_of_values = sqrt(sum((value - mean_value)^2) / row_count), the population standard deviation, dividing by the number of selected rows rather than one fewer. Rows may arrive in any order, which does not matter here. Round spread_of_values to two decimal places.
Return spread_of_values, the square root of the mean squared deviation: 1.14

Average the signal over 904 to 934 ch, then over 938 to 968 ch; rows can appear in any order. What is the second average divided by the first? 0.98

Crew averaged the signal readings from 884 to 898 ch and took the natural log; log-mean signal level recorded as 1.91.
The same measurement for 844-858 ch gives 1.69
